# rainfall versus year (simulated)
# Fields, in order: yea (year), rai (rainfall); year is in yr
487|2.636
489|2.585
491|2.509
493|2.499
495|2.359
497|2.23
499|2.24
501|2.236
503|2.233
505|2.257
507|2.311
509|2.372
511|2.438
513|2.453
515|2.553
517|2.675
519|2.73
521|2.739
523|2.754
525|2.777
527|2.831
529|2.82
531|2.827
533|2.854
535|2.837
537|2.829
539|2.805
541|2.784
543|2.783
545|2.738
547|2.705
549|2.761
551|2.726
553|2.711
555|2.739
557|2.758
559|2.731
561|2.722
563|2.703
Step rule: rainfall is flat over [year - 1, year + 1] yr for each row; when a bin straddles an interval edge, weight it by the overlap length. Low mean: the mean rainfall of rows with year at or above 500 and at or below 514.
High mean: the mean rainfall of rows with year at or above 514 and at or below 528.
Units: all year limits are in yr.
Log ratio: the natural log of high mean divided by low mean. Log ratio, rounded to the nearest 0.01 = 0.16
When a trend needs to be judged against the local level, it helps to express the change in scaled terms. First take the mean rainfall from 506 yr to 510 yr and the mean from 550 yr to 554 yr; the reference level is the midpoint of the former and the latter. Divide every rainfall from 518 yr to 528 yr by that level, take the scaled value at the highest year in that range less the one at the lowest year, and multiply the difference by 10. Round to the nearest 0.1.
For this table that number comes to 0.4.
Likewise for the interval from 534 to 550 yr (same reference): -0.3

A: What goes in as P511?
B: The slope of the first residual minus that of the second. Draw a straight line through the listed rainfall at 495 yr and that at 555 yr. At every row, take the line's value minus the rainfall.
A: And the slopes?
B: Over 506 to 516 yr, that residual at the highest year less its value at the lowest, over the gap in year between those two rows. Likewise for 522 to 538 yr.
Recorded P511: -0.025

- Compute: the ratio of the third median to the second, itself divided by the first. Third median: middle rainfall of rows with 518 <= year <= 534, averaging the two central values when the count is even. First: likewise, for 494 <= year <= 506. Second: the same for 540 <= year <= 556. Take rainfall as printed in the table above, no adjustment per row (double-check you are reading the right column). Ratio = 0.457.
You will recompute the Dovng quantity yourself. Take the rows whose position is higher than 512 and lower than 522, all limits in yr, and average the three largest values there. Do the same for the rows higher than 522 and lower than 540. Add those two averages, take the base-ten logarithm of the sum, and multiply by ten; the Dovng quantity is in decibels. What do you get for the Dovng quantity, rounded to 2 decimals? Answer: 7.45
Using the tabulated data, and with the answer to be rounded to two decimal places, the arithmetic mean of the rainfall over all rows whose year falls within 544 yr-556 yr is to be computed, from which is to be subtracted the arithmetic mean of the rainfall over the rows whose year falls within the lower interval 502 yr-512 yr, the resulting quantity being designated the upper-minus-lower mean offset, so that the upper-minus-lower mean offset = 0.41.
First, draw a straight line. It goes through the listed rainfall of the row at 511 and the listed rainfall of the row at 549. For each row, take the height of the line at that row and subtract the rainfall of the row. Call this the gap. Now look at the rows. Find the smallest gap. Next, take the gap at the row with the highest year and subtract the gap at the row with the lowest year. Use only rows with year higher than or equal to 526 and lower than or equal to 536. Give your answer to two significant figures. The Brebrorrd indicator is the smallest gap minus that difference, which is -0.32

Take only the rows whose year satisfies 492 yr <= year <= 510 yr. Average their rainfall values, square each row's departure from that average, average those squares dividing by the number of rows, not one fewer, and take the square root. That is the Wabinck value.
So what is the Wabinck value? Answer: 0.09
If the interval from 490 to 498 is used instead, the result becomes 0.11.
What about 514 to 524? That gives 0.07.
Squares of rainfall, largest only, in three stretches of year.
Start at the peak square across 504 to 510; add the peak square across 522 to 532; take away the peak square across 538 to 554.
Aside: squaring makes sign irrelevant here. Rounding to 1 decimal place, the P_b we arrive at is 5.8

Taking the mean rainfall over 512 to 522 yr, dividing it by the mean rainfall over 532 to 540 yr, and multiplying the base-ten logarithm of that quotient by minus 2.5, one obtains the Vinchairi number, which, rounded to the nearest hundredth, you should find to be 0.08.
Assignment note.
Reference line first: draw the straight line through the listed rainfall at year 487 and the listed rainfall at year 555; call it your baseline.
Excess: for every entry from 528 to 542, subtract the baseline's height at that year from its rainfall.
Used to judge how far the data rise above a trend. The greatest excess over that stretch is 0.15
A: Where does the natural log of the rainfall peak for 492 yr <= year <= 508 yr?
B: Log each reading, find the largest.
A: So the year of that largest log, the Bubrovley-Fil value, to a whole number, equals 493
